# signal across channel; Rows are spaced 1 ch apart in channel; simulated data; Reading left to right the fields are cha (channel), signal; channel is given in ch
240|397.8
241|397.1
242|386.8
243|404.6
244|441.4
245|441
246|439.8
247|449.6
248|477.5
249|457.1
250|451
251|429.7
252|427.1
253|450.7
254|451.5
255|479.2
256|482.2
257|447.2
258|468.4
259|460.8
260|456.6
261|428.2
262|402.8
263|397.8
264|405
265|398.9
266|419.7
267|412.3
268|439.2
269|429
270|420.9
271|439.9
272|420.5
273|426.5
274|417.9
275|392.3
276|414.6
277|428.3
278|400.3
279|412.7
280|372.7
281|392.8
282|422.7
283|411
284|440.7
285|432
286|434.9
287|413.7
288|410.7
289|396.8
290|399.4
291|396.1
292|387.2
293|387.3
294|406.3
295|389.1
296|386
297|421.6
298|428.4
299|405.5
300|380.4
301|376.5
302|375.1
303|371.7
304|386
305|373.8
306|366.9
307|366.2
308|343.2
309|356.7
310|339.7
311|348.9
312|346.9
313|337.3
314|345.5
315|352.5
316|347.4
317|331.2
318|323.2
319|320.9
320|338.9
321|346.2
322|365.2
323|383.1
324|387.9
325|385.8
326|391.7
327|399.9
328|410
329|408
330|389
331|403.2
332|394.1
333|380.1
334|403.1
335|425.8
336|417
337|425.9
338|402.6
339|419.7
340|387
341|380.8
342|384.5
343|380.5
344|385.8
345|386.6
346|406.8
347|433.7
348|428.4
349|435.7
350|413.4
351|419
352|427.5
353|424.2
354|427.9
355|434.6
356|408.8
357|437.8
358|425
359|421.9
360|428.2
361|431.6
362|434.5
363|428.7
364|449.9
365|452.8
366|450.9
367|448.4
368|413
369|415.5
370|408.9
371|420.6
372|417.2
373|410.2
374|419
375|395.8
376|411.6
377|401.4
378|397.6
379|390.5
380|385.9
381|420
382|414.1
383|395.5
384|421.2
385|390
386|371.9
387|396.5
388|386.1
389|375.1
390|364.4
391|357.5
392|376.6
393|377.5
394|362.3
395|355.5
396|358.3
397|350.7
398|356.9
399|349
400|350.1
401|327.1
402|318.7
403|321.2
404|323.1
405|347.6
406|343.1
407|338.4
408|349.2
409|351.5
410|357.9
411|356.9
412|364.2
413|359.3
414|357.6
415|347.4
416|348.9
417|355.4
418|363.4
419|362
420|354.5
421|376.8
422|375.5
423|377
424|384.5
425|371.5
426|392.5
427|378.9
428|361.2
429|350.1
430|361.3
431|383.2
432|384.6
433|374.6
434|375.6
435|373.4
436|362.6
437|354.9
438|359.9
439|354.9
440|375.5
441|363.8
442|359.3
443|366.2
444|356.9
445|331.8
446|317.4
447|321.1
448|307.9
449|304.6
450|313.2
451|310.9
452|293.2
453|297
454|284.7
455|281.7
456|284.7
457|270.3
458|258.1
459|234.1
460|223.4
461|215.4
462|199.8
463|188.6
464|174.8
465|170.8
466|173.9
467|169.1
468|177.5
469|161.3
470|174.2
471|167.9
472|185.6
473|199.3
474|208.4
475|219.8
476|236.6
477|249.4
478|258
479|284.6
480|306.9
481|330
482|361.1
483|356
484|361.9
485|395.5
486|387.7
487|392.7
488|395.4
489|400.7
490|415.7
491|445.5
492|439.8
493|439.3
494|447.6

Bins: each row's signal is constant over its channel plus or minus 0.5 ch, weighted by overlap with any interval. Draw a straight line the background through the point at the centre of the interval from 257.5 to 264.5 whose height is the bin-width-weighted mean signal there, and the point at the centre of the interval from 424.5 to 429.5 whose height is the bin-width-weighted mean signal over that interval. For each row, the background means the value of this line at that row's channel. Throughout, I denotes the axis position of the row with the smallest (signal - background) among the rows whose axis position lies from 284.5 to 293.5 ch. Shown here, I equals 292 ch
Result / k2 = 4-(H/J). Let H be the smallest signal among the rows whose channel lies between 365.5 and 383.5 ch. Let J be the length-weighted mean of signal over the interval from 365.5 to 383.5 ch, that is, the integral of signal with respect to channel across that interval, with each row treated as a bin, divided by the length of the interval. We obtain 3.06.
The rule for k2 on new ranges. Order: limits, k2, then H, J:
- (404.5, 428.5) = 3.06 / 338.4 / 361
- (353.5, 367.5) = 3.06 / 408.8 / 434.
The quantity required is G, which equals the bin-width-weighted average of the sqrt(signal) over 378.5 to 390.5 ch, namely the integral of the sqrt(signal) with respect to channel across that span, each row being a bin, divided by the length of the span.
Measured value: 19.8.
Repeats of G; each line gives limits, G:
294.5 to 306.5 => 19.7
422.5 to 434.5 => 19.4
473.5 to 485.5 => 17.2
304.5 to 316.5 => 18.8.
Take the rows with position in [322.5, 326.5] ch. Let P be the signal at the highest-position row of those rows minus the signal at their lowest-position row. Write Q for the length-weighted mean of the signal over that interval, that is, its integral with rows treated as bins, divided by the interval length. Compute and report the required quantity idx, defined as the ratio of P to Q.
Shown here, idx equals 0.02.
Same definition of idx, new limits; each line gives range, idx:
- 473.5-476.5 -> 0.13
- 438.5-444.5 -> 0.01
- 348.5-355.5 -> 0.00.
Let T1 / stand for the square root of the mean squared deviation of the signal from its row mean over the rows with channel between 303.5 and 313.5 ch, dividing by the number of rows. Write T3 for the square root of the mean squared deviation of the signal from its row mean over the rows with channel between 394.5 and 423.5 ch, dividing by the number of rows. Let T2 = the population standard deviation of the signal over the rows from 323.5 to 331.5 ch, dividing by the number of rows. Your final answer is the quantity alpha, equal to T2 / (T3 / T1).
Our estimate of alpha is 9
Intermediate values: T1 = 15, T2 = 9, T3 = 14.7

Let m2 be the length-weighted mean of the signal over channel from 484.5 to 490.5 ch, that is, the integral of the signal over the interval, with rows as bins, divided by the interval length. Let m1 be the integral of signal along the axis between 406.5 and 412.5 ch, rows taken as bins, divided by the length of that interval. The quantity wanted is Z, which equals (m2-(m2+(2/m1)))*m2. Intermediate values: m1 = 353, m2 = 398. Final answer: -2.25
